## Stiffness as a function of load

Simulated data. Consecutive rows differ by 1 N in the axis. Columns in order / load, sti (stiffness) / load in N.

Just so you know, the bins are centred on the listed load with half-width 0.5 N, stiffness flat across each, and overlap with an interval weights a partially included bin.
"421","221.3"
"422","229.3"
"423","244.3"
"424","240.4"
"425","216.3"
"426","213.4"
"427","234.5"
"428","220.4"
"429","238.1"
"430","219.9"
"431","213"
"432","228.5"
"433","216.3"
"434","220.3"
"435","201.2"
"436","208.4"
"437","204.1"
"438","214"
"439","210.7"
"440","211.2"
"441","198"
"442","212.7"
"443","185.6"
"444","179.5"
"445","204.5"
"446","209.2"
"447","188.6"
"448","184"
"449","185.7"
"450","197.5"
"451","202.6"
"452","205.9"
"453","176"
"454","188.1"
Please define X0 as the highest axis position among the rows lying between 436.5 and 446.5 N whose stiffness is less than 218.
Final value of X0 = 446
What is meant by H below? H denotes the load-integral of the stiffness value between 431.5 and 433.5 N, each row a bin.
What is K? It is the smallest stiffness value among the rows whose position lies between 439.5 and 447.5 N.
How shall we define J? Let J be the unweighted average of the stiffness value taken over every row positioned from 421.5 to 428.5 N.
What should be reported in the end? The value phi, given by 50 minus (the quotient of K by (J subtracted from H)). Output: 49.17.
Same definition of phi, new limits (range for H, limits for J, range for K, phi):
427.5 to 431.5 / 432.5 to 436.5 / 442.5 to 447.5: 49.74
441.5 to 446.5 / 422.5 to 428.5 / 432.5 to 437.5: 49.74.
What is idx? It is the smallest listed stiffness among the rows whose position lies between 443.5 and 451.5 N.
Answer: 179.5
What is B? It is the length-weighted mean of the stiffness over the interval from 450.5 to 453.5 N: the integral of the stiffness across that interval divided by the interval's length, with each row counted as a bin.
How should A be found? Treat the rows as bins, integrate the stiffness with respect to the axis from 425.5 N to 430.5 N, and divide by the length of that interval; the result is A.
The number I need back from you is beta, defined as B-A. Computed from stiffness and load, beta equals -30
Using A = 225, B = 195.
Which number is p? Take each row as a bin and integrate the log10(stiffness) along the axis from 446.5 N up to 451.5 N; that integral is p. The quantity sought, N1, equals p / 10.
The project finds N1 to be 1.14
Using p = 11.4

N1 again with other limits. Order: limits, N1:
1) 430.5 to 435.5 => 1.17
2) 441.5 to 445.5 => 0.92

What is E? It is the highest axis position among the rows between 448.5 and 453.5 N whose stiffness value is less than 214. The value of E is 453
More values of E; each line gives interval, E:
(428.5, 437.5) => 437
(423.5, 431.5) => 431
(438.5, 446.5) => 446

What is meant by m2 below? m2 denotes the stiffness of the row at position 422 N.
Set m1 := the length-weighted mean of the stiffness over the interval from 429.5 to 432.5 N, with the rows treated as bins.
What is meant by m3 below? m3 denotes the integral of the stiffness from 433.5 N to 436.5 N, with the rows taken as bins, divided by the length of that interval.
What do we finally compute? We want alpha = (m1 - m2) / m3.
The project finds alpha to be -0.04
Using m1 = 220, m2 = 229.3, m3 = 210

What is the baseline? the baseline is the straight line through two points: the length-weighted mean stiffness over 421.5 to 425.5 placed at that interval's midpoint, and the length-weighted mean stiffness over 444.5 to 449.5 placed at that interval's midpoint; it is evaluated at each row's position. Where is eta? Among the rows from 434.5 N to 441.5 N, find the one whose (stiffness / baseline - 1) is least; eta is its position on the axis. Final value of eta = 435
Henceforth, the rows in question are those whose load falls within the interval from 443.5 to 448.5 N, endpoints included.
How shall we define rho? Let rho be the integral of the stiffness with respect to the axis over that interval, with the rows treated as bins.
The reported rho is 966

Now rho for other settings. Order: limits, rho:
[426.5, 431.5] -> 1126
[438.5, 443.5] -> 1018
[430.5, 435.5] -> 1079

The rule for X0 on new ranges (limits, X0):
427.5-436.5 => 436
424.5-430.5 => 426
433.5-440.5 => 440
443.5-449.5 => 449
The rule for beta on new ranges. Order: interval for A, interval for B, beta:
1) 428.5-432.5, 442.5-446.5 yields -30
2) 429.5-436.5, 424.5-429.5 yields 9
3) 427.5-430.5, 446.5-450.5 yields -37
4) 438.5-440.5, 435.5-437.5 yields -5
